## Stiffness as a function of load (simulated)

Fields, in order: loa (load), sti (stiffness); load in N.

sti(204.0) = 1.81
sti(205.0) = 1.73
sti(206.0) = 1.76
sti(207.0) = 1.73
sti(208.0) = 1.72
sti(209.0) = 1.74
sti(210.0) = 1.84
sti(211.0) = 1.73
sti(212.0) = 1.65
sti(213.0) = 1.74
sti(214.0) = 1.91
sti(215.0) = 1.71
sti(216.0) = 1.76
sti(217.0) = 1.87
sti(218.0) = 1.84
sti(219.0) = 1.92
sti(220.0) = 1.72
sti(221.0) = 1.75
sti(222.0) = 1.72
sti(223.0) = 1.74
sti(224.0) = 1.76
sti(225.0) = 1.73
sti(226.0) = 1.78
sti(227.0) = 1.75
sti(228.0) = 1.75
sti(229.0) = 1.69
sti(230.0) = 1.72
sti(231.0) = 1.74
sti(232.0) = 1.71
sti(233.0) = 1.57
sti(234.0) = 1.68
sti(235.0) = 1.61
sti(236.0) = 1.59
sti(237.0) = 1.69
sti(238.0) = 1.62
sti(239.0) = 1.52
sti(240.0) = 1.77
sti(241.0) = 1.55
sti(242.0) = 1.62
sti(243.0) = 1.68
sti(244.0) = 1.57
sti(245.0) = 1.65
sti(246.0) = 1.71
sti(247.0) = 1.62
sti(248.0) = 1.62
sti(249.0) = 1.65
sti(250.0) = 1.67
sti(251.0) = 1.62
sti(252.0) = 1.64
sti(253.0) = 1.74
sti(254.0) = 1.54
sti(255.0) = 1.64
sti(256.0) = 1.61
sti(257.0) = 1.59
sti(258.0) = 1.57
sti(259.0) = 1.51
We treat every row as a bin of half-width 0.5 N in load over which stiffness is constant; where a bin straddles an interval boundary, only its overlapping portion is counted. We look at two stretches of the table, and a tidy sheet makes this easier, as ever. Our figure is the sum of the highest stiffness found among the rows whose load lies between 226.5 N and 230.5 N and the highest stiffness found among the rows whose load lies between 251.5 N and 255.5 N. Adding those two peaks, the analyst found 3.49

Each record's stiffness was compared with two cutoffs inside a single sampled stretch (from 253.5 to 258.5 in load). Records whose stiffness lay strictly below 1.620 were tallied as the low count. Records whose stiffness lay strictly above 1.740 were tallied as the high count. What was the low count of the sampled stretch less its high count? 4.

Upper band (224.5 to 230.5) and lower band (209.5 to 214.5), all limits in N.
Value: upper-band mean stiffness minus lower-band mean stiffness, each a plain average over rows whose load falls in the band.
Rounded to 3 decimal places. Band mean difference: -0.037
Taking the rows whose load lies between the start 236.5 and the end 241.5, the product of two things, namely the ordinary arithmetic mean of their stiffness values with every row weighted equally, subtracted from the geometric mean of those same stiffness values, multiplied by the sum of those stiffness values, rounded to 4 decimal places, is -0.0207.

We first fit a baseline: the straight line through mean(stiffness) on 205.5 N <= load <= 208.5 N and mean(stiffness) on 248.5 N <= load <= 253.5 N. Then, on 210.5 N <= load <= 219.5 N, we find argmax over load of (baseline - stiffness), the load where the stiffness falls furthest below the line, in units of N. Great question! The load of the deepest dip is 212.0 N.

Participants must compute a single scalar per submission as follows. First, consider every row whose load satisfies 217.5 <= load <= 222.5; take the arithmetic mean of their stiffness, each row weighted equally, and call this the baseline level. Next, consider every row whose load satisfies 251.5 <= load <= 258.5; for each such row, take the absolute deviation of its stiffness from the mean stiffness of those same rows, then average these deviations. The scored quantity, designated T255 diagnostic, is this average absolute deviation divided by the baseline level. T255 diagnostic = 0.0262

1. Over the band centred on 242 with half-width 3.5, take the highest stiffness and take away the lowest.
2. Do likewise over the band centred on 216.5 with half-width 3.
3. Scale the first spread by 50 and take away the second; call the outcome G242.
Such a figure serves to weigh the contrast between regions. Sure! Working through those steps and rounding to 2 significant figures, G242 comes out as 12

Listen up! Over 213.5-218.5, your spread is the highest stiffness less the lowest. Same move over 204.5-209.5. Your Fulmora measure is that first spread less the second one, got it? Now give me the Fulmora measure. 0.16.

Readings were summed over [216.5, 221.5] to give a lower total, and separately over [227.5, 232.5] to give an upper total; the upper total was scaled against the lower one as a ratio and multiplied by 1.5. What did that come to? 1.42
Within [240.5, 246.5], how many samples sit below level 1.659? 4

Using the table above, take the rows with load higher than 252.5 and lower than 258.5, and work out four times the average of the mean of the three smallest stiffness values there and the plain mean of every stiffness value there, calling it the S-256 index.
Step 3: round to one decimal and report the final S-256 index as 6.4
